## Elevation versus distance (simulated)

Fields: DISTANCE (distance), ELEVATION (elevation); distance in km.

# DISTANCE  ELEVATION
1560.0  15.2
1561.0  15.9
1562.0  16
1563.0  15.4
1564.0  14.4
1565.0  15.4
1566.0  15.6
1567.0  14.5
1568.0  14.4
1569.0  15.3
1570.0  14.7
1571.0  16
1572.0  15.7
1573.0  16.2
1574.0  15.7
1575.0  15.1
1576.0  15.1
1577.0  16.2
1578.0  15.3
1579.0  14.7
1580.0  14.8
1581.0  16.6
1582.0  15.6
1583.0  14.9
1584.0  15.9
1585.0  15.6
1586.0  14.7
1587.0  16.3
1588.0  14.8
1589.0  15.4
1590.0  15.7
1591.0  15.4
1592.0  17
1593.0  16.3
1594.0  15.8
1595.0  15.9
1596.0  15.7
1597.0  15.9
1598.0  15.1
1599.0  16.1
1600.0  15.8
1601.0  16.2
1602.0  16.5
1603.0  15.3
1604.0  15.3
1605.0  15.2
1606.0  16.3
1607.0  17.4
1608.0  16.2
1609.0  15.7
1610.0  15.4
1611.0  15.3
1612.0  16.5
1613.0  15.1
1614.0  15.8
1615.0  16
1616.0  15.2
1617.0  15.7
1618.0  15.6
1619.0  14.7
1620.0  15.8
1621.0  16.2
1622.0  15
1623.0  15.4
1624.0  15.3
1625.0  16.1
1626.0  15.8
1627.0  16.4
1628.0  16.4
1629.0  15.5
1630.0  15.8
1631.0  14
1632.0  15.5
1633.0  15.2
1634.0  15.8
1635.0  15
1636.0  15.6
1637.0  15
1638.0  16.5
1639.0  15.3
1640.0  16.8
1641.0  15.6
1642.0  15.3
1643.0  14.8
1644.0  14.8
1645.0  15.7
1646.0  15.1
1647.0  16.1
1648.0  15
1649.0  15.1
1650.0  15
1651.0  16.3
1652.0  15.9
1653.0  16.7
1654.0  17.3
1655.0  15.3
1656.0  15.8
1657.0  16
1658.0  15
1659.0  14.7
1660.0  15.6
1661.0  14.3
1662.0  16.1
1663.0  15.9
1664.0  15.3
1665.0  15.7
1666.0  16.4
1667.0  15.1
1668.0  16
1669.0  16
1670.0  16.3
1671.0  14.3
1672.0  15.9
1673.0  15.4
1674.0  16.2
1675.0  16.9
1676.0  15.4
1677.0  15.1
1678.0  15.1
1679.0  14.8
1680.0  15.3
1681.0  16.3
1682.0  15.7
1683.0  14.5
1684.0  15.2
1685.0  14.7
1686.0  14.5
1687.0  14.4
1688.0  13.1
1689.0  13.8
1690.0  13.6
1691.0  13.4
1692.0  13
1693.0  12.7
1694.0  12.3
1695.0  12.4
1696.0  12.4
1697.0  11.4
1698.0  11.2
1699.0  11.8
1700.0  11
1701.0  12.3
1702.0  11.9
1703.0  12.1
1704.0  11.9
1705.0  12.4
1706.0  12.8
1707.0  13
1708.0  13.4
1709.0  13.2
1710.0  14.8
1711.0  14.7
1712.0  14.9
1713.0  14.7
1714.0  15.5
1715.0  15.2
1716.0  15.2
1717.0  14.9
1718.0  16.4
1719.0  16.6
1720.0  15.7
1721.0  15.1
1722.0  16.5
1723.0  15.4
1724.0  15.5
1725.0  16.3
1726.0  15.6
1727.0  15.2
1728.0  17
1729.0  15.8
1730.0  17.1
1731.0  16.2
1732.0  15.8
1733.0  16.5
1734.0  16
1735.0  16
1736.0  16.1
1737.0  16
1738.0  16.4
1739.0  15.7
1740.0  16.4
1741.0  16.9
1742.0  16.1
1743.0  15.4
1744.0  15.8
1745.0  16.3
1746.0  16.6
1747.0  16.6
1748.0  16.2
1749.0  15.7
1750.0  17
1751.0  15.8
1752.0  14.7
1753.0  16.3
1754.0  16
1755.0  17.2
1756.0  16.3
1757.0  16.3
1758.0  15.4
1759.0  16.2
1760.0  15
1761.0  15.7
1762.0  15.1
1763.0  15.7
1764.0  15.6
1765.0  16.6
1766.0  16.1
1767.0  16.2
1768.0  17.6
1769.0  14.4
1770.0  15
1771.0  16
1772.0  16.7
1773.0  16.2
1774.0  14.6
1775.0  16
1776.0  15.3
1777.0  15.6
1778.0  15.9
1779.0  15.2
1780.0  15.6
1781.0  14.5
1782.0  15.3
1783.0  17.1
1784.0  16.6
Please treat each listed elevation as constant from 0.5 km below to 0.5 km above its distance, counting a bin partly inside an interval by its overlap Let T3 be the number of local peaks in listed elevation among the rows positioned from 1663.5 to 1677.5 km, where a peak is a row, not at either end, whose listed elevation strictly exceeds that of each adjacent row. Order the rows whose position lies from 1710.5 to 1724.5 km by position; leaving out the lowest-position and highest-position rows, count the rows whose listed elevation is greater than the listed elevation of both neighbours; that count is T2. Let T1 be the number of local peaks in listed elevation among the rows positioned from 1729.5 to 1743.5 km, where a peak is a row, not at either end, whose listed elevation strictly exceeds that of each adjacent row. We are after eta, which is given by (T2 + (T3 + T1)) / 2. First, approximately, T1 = 4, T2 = 4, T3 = 4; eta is 6.0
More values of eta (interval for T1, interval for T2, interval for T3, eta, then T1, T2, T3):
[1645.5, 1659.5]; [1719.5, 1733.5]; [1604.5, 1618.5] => 6.5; 5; 4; 4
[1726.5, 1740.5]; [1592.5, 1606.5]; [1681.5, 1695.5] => 5.5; 5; 4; 2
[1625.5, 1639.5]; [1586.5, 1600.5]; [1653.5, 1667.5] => 7.0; 5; 5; 4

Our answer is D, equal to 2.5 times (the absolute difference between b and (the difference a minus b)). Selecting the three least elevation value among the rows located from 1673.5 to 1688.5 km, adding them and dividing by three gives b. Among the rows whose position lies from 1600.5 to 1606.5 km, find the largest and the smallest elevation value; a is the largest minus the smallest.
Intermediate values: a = 1.3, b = 14.0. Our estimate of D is 67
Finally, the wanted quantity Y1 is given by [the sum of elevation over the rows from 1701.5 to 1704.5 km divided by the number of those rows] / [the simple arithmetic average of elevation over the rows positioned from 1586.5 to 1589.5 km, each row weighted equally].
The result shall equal 0.8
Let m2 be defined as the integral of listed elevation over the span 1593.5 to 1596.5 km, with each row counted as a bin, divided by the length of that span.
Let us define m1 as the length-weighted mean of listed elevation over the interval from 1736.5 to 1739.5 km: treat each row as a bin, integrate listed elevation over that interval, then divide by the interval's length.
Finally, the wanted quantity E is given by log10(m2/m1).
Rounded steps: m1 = 16.0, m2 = 15.80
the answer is -0.006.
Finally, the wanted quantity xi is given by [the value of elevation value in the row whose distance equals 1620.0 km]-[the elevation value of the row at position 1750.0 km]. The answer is -1.2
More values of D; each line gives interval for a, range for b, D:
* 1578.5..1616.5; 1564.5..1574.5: 66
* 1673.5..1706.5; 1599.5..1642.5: 58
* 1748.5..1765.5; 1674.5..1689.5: 63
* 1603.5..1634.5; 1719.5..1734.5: 68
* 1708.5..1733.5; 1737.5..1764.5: 65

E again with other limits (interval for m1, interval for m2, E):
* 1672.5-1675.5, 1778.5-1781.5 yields -0.030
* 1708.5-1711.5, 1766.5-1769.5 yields 0.053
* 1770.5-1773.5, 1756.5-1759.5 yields -0.009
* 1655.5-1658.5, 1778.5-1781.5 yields -0.014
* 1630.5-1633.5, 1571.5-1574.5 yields 0.027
